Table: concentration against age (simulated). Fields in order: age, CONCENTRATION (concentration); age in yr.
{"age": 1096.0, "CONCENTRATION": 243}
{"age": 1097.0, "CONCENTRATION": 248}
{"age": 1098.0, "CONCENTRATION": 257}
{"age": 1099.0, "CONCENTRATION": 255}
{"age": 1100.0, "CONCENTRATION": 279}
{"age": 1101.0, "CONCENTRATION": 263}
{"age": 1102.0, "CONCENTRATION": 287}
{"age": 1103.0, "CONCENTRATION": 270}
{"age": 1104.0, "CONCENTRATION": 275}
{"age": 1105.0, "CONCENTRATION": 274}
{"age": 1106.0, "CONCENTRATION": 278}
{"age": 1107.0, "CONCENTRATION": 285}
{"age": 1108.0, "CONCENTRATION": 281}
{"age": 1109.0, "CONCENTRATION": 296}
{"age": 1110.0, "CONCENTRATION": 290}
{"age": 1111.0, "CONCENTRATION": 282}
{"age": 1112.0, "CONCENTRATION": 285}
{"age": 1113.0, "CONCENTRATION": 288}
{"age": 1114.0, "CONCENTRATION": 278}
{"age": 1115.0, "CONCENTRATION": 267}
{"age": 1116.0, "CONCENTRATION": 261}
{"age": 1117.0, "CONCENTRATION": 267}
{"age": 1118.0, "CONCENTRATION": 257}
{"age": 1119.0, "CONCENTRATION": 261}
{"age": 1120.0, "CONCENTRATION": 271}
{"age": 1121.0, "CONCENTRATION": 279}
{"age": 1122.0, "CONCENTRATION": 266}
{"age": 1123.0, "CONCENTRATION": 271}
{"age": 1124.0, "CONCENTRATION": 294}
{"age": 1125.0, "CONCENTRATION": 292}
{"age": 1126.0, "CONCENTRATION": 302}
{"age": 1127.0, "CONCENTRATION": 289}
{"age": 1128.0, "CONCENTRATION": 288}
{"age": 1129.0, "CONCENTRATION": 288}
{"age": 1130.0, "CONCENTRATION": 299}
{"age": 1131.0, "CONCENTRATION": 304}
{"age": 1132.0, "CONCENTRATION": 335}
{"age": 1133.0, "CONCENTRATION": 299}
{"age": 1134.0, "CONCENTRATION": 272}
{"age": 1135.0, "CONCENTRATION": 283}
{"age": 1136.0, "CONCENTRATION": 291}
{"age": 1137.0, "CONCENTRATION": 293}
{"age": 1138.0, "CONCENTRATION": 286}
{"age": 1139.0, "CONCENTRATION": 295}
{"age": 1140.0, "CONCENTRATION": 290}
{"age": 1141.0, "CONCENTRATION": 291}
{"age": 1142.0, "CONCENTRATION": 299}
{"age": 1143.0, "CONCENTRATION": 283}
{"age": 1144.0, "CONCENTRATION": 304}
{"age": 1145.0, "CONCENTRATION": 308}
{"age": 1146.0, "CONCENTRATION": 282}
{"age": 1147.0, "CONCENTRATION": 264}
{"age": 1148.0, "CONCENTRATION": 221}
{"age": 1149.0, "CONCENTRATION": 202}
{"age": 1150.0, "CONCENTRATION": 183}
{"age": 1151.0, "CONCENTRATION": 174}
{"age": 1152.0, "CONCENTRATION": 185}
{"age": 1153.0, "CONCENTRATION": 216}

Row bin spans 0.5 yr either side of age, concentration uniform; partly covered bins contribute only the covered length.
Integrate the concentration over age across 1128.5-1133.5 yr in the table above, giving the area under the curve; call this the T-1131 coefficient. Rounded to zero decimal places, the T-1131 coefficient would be 1525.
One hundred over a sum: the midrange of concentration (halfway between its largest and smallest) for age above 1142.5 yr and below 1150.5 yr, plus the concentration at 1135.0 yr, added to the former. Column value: 0.189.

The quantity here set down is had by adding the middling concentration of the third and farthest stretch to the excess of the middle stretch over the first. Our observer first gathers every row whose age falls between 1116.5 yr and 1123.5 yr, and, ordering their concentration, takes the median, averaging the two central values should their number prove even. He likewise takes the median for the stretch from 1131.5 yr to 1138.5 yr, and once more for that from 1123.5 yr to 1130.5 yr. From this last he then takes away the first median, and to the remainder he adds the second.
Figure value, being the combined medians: 316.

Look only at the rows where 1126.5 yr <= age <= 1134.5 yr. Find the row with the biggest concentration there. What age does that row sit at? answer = 1132.0 yr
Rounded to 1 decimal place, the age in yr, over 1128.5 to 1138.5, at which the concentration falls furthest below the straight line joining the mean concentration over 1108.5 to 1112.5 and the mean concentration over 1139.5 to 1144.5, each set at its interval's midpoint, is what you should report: 1134.0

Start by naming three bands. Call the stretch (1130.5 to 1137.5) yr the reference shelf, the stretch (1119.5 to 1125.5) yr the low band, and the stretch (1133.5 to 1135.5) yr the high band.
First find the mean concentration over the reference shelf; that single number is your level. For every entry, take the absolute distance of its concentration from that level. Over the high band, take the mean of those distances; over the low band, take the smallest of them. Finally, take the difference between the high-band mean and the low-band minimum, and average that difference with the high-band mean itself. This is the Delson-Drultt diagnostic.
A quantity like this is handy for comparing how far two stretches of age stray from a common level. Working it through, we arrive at 18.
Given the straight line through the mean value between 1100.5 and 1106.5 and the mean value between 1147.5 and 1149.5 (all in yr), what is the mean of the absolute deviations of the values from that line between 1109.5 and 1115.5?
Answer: 20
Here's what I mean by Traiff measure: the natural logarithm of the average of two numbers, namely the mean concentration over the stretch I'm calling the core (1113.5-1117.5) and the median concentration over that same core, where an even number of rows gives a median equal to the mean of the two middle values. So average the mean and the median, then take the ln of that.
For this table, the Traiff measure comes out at 5.59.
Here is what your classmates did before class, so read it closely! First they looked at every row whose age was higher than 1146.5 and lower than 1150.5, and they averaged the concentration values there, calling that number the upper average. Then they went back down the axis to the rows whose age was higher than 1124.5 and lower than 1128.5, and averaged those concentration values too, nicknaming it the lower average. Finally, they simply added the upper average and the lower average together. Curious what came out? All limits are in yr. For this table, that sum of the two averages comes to 510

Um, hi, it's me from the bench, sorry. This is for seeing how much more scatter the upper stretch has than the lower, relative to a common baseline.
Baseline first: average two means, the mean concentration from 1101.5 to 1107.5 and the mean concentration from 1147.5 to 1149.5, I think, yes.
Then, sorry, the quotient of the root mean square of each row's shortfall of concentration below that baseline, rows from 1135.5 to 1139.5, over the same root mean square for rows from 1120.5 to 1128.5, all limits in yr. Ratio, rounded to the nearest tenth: 1.1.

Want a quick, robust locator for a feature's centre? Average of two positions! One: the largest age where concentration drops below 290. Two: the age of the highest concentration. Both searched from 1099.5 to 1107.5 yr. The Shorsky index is 1104.5 yr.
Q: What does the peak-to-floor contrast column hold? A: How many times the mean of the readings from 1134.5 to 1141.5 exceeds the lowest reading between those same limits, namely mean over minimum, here 1.02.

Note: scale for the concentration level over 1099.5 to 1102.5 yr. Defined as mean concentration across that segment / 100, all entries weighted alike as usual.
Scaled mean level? 2.76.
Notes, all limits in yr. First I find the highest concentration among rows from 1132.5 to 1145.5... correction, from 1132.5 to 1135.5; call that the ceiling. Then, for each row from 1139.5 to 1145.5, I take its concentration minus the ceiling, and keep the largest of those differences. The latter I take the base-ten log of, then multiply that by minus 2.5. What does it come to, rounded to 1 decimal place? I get -2.4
